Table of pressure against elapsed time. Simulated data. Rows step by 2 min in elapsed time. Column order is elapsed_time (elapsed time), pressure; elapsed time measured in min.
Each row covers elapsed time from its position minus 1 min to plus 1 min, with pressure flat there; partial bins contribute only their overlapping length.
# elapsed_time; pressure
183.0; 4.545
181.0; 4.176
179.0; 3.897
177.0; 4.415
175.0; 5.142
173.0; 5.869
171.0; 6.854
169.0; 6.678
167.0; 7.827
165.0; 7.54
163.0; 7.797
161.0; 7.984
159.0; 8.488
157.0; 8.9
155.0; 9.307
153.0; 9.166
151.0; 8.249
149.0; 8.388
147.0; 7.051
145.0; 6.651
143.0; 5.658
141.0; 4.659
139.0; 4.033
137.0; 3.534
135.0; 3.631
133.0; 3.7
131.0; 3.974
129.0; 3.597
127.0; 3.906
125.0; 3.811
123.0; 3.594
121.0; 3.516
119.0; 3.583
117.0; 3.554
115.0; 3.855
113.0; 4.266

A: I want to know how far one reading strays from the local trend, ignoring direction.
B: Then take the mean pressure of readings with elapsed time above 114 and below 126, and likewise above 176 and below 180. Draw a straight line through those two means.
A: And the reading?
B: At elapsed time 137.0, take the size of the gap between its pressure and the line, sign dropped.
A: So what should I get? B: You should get 0.3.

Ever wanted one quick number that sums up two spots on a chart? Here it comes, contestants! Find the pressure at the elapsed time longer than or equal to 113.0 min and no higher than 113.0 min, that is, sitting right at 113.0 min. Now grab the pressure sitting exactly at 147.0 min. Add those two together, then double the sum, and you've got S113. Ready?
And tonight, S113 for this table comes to 22.6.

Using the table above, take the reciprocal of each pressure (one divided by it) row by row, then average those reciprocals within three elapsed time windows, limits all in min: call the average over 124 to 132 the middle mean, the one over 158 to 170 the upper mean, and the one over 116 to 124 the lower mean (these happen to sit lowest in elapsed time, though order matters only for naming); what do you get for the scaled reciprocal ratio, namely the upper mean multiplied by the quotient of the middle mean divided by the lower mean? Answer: 0.12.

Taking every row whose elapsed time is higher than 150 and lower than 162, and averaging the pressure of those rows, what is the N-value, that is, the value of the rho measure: 8.7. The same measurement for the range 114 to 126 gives 3.7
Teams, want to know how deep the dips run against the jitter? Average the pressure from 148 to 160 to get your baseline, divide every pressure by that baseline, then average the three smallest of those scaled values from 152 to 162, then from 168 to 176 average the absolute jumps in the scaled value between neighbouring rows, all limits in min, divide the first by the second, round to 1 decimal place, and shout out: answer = 13.4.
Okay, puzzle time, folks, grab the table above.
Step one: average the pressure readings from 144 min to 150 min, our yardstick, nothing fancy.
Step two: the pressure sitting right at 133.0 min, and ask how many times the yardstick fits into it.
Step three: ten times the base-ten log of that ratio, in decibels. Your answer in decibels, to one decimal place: -3.0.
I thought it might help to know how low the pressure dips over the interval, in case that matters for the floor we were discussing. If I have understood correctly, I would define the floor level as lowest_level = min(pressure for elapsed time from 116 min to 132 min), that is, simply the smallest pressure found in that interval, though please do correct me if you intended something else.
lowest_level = 3.516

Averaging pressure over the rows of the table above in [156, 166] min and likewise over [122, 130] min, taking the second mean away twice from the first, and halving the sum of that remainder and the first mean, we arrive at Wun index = 4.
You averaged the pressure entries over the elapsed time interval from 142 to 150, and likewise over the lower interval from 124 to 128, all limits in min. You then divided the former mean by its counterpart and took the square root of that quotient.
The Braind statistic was 1.3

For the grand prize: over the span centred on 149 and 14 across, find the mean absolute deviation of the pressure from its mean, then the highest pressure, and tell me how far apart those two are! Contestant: 8.2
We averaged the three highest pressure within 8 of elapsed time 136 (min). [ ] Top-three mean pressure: 4.8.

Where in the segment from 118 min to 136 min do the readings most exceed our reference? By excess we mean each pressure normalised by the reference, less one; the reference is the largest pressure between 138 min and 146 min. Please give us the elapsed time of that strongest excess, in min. 131.0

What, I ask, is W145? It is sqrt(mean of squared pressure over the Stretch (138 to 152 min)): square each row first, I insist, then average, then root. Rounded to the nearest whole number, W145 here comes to 7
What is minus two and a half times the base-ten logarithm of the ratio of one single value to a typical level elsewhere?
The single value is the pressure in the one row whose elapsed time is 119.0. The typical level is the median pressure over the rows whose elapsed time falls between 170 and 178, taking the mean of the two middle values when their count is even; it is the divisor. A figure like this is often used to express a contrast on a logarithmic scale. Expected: 0.47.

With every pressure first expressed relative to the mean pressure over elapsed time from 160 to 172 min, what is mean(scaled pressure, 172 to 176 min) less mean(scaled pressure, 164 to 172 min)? -0.2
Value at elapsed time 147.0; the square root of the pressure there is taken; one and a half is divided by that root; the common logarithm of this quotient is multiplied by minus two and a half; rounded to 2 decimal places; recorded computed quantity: 0.62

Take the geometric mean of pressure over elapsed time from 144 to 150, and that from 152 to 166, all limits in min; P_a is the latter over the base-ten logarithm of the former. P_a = 9.7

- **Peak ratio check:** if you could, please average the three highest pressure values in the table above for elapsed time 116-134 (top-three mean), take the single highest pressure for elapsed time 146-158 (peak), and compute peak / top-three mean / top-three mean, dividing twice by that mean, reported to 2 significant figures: 0.61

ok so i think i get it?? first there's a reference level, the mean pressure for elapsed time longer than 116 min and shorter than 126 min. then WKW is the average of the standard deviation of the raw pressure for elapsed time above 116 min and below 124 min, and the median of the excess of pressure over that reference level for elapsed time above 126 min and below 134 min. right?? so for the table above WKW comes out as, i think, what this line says 0.1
